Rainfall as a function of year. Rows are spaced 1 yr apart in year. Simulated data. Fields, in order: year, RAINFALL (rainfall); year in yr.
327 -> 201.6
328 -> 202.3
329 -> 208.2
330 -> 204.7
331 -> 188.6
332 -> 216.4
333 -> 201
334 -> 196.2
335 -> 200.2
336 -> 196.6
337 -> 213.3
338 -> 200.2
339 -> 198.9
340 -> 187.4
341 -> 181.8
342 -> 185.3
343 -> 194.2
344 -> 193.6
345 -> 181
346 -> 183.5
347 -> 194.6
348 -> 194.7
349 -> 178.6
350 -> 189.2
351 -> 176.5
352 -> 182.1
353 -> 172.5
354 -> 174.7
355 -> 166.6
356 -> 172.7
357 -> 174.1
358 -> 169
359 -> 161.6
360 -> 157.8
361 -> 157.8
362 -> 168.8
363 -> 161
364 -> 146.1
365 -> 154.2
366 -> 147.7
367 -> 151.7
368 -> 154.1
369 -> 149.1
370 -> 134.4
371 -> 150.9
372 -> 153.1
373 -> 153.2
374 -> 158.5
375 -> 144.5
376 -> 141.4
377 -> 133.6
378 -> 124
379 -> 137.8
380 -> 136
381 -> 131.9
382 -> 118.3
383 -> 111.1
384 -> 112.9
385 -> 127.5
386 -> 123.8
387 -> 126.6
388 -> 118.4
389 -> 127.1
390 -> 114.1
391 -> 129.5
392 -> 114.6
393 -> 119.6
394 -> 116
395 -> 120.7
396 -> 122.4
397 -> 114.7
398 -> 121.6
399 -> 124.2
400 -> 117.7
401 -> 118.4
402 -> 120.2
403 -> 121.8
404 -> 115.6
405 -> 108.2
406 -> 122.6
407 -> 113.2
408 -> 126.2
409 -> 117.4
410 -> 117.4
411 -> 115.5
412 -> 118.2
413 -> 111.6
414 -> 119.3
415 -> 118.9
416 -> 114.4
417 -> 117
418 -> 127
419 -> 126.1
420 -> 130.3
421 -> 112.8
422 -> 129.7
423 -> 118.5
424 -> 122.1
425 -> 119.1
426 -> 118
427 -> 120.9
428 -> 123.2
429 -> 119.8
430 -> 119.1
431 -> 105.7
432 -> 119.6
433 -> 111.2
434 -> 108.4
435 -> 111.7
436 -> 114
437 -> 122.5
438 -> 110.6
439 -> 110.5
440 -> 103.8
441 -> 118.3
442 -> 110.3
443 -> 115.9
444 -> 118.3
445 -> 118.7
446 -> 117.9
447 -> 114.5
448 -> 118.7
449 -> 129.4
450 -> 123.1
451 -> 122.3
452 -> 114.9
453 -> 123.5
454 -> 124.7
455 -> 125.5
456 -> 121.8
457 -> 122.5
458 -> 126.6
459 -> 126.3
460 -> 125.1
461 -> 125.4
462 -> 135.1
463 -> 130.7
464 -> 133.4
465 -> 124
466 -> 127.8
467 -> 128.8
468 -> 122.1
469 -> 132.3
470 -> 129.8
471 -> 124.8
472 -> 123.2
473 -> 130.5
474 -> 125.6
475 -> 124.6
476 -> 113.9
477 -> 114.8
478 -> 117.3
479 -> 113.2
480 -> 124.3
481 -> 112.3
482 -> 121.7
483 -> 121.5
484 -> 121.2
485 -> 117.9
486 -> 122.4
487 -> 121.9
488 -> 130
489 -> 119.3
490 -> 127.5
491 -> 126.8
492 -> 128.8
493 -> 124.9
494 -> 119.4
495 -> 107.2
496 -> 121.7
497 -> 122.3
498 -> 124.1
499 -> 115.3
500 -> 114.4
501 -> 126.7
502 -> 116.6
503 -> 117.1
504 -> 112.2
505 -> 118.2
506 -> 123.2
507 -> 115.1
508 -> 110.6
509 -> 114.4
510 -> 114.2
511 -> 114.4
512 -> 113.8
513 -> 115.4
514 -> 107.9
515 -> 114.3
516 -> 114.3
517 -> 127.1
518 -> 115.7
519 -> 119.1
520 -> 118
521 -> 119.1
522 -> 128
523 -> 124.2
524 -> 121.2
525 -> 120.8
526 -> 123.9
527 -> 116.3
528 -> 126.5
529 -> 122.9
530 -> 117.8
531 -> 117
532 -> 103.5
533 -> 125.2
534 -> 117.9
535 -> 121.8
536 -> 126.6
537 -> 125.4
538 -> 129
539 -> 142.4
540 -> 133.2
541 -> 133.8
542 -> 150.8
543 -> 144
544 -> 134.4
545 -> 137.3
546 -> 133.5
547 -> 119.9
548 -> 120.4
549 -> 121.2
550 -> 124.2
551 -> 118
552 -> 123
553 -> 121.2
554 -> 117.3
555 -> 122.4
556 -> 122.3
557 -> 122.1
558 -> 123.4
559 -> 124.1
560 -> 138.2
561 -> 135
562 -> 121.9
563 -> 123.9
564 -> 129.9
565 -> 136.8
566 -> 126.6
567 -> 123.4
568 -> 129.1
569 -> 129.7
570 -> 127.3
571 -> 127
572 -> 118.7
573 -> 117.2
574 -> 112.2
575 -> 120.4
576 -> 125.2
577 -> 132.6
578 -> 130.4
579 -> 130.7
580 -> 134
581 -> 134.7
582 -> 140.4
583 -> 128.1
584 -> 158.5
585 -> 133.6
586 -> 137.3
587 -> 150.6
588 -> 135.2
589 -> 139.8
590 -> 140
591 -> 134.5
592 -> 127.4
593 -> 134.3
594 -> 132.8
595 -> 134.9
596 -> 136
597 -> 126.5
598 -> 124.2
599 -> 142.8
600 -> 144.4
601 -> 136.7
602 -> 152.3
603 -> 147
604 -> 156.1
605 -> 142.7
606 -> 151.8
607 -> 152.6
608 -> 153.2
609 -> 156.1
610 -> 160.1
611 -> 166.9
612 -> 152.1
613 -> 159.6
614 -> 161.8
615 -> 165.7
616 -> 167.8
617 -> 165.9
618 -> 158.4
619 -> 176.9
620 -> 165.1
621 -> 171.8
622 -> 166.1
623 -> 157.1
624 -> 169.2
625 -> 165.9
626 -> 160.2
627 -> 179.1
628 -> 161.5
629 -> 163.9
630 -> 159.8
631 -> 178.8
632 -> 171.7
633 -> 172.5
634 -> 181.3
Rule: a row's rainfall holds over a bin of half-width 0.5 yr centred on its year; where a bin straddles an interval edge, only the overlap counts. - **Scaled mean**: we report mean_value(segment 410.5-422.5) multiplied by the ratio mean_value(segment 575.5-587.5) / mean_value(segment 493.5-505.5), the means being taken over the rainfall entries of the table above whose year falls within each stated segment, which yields 139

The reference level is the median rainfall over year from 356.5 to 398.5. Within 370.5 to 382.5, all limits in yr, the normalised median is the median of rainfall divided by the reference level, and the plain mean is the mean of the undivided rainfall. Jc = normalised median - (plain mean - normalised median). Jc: -138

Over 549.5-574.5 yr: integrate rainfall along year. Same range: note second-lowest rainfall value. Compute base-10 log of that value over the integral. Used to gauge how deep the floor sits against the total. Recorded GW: -1.425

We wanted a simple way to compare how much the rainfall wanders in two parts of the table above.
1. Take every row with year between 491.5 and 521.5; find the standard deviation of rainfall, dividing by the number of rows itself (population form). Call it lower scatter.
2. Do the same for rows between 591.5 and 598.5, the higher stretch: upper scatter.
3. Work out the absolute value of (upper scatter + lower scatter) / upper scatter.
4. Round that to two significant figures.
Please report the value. 2.2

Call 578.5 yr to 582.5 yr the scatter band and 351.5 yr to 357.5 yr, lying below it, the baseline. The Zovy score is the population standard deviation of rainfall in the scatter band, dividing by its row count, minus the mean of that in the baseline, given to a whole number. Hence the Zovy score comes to -170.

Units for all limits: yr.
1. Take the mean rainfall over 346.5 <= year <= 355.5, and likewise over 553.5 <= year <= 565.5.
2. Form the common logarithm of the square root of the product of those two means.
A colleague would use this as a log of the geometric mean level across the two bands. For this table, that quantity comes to 2.18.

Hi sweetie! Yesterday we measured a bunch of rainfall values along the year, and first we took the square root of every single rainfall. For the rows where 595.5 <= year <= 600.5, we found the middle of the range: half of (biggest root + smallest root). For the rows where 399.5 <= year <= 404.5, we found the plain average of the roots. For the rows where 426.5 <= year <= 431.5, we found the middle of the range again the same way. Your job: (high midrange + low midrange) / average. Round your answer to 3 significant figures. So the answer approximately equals 2.04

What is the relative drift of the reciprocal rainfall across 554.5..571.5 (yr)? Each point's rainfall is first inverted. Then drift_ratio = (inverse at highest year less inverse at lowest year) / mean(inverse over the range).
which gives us -0.038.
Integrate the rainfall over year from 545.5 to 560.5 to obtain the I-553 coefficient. 1851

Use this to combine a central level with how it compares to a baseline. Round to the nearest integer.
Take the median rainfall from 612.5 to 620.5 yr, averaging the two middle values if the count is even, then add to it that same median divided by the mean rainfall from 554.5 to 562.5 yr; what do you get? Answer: 167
